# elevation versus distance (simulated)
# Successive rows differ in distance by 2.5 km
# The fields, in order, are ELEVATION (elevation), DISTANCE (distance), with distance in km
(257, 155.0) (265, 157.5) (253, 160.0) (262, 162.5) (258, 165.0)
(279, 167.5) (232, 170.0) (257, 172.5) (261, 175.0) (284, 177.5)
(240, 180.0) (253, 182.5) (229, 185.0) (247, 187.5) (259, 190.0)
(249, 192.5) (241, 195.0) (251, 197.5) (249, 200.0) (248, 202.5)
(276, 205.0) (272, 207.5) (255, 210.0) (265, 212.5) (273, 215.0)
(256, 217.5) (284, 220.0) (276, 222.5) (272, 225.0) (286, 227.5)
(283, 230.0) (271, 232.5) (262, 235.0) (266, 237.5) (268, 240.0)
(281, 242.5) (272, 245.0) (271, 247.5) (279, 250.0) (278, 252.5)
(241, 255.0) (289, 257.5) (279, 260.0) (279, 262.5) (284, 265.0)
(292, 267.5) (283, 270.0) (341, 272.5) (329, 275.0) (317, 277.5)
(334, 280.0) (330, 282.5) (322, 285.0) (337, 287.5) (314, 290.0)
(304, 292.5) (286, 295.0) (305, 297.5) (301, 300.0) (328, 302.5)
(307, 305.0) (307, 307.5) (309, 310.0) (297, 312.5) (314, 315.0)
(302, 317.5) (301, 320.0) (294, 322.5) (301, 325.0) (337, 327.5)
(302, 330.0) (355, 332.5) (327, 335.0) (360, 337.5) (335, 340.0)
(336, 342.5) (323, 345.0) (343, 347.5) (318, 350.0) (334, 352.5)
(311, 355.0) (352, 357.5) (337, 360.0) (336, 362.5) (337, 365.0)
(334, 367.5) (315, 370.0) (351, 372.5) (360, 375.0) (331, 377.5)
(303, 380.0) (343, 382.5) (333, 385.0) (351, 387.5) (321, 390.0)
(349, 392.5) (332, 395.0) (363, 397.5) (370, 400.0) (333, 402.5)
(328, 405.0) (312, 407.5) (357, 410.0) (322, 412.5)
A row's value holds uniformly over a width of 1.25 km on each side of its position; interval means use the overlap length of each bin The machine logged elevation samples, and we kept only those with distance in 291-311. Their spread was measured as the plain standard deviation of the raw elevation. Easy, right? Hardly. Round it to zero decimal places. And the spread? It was 11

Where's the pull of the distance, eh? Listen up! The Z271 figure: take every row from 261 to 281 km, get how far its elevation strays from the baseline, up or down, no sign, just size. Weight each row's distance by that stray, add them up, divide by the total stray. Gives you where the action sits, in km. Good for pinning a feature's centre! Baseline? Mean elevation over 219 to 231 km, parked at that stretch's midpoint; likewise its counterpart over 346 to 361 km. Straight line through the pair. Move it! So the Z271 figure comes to 272.9 km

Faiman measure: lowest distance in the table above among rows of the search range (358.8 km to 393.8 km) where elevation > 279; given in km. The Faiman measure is 360.0 km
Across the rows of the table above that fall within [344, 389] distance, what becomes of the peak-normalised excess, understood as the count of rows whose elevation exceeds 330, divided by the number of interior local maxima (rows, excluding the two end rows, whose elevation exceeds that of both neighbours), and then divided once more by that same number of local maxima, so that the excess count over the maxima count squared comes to 0.36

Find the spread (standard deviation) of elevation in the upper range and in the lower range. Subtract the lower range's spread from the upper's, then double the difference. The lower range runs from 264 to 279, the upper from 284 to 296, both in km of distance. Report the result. -11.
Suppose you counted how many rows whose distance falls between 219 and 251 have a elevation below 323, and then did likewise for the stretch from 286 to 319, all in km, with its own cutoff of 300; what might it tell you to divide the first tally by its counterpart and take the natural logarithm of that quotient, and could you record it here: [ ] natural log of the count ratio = 1.9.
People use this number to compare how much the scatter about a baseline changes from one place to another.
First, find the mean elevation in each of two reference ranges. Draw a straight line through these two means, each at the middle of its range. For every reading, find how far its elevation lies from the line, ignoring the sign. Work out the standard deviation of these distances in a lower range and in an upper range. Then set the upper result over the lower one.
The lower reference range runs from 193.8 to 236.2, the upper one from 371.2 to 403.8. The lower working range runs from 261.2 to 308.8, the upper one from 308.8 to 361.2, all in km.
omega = 0.64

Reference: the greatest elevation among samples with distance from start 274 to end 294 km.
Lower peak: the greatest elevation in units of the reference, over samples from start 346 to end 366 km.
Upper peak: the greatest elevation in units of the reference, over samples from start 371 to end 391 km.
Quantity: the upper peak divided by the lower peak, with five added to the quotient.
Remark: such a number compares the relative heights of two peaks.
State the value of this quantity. 6.02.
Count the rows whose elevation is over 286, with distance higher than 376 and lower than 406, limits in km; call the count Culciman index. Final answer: 12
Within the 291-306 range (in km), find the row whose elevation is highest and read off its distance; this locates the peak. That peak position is 302.5 km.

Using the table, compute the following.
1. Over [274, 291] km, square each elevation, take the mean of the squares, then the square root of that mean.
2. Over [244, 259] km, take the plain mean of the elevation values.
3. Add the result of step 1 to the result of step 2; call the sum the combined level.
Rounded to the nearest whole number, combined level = 598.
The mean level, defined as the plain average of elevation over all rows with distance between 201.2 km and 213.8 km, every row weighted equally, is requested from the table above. 263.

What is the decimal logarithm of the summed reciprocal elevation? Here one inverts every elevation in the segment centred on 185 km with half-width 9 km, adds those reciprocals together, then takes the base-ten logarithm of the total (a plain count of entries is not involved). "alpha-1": -1.6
